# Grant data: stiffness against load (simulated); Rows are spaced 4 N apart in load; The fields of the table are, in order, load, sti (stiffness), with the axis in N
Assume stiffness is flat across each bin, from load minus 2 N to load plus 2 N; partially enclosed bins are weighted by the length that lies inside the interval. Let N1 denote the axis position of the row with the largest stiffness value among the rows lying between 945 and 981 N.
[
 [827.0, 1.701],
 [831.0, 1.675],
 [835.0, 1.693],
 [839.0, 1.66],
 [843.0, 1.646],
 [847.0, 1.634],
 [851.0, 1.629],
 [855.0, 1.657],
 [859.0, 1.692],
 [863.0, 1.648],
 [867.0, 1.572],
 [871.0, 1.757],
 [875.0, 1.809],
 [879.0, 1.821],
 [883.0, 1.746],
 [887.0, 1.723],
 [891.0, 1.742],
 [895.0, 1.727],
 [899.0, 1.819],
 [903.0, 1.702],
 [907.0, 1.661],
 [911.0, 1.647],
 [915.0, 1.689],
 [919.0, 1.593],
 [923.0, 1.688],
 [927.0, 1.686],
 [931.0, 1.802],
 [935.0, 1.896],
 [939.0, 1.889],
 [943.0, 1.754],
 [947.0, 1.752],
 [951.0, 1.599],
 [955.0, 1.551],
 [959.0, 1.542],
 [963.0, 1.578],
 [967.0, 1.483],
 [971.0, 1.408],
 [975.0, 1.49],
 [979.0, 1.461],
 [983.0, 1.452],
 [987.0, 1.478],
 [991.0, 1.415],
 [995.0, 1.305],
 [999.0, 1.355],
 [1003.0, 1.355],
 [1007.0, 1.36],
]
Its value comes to 947.0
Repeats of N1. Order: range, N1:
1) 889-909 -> 899.0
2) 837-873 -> 871.0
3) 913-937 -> 935.0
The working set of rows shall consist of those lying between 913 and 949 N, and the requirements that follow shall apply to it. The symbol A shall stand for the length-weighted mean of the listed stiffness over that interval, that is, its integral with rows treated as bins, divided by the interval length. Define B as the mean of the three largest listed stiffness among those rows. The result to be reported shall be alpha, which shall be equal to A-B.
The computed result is -0.11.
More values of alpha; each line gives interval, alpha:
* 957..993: -0.06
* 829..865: -0.03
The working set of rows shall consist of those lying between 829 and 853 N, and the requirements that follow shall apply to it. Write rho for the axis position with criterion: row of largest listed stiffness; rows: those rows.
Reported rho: 835.0 N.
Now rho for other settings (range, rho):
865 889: 879.0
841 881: 879.0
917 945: 935.0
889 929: 899.0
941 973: 943.0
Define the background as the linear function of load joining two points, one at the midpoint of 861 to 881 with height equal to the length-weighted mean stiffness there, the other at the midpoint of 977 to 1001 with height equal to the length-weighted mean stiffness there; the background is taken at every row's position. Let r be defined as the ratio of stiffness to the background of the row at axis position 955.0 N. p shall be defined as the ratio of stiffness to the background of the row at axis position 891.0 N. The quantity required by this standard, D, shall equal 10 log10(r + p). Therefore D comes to 3.18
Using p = 1.04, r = 1.03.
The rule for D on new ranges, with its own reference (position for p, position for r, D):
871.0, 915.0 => 3.17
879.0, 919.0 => 3.16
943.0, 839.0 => 3.15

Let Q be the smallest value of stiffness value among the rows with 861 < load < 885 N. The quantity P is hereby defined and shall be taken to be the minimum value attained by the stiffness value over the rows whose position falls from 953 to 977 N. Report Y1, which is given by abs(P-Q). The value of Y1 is 0.16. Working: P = 1.408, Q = 1.572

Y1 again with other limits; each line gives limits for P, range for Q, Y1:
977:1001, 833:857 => 0.32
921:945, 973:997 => 0.38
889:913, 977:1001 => 0.34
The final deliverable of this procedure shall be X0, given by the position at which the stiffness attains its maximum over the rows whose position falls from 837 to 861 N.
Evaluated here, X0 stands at 859.0 N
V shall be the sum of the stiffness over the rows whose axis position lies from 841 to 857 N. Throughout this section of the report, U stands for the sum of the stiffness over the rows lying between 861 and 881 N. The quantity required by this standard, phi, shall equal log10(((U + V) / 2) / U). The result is -0.05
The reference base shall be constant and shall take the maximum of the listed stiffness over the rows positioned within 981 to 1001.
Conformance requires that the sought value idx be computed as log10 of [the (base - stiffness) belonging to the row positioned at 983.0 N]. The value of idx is -1.59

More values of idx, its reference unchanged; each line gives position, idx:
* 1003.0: -0.91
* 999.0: -0.91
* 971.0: -1.15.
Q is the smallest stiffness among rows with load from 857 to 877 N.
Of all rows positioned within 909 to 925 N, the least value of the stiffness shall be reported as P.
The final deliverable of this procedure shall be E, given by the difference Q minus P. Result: -0.02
